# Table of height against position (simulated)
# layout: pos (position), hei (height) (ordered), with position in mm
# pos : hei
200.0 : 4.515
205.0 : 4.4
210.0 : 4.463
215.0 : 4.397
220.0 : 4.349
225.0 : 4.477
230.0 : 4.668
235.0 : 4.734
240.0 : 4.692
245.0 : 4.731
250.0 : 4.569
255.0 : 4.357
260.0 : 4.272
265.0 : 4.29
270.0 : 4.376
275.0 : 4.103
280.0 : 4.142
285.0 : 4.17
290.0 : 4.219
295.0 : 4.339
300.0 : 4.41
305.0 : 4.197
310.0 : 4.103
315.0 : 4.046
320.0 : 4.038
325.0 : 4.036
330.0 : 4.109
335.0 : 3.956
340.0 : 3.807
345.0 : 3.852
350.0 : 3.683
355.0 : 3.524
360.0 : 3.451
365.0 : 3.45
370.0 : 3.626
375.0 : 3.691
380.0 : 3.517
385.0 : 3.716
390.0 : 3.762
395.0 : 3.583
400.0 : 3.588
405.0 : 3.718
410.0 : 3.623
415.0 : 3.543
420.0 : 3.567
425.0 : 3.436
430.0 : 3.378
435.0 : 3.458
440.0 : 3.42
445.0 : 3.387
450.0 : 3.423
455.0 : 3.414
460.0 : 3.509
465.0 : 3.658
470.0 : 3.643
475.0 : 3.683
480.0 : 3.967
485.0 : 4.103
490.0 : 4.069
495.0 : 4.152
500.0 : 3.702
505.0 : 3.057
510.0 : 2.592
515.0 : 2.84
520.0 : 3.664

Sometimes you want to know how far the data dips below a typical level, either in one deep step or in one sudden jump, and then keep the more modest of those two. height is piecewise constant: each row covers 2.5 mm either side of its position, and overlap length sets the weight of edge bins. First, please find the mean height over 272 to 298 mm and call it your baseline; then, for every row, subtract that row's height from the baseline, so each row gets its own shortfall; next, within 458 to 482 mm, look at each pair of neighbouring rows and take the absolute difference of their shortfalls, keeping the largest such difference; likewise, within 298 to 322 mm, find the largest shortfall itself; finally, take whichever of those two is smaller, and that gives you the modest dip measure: 0.16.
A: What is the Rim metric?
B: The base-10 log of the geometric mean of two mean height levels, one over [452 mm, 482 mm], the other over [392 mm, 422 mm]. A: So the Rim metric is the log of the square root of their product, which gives 0.559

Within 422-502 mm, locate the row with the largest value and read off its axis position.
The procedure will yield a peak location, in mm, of 495.0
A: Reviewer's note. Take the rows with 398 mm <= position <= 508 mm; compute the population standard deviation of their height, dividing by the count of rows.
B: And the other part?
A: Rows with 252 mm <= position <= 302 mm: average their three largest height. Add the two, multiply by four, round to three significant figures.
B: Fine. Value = 18.6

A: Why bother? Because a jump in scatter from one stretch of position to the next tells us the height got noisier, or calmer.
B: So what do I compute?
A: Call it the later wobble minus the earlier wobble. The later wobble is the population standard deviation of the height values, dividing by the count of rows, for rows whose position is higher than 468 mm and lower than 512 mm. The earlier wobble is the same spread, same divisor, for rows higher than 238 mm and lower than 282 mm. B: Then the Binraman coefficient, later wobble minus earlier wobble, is 0.28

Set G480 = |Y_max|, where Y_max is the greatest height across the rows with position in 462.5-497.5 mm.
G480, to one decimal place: 4.2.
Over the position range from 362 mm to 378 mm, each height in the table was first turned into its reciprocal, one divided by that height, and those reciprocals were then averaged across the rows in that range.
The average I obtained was 0.279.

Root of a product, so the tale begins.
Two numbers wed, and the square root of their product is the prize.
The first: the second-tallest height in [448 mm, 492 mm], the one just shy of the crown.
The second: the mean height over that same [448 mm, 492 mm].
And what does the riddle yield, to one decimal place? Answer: 3.9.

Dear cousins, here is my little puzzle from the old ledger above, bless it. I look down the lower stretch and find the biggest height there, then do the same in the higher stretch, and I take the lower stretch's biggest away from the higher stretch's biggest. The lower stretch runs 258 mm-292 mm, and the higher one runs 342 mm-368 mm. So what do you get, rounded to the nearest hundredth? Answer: -0.52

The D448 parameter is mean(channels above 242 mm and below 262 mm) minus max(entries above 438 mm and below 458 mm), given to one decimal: 1.1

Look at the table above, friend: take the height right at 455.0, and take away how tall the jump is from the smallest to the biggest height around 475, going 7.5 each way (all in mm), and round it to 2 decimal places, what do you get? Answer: 3.09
